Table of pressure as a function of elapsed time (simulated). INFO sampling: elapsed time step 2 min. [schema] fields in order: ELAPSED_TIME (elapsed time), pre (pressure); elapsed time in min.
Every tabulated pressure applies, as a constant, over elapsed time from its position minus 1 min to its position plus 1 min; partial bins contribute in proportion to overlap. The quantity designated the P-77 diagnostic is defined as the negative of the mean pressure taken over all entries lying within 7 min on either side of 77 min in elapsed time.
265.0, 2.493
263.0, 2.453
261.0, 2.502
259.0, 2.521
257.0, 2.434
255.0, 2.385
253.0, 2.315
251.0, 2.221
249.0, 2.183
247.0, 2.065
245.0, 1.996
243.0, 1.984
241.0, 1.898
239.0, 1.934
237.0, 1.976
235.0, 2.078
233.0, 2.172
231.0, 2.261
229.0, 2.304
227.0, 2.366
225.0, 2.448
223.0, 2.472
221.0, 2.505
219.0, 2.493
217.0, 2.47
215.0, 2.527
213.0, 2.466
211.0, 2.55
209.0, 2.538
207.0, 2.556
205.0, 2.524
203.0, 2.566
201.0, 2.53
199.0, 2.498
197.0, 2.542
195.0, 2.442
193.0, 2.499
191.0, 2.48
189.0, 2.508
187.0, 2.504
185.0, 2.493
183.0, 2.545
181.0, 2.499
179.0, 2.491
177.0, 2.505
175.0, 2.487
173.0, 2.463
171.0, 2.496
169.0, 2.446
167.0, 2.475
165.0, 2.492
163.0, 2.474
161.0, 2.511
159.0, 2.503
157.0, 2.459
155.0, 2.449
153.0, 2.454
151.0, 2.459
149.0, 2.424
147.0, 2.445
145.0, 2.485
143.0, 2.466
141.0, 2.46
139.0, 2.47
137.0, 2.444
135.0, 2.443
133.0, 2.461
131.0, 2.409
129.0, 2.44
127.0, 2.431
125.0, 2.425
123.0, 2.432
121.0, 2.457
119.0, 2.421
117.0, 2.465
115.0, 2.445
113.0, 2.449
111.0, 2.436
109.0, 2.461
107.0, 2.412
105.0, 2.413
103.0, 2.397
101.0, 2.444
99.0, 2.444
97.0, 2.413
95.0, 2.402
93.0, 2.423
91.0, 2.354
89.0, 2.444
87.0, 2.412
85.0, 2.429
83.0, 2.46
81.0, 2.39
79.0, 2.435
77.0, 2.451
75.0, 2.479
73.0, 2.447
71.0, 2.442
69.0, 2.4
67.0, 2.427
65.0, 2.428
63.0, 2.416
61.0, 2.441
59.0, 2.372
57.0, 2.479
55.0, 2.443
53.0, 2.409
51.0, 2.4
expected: -2.443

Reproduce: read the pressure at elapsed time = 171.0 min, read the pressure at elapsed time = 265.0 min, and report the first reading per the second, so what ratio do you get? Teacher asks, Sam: 1.00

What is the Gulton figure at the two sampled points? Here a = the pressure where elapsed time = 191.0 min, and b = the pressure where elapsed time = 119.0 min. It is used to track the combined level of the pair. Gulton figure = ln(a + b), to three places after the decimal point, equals 1.589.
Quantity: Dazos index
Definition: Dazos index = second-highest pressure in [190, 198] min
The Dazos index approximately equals 2.499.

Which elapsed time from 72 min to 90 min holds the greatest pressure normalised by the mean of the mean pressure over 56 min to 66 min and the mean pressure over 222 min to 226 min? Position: 75.0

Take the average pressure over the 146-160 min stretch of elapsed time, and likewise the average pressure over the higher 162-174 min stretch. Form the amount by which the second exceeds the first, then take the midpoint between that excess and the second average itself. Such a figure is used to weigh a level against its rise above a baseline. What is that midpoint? 1.25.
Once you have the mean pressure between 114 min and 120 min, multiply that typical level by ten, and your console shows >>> 24.4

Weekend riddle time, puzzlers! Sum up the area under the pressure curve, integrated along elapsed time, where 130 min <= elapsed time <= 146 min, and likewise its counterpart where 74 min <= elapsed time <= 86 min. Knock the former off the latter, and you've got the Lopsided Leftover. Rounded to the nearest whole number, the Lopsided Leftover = -10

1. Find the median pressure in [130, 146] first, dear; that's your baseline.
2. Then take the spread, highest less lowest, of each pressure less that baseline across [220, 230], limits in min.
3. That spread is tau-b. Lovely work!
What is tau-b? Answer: 0.20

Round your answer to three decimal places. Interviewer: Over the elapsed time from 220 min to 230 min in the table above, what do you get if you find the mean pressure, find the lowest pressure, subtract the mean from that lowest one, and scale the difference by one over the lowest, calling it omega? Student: -0.050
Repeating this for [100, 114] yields -0.014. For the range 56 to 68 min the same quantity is -0.023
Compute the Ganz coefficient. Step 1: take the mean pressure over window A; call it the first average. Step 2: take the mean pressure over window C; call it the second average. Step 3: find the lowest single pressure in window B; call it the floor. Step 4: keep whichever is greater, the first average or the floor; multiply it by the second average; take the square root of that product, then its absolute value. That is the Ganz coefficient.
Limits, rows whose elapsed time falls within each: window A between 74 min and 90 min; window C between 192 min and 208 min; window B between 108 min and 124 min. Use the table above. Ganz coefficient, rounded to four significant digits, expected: 2.478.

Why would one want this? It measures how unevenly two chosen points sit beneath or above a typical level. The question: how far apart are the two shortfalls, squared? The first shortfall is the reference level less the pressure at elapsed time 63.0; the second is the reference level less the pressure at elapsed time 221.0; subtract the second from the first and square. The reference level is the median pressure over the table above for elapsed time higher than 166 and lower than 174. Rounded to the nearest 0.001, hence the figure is 0.008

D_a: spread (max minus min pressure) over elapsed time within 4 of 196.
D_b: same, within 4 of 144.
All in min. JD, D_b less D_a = -0.06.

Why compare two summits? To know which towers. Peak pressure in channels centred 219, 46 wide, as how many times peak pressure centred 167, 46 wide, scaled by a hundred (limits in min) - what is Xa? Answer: 101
